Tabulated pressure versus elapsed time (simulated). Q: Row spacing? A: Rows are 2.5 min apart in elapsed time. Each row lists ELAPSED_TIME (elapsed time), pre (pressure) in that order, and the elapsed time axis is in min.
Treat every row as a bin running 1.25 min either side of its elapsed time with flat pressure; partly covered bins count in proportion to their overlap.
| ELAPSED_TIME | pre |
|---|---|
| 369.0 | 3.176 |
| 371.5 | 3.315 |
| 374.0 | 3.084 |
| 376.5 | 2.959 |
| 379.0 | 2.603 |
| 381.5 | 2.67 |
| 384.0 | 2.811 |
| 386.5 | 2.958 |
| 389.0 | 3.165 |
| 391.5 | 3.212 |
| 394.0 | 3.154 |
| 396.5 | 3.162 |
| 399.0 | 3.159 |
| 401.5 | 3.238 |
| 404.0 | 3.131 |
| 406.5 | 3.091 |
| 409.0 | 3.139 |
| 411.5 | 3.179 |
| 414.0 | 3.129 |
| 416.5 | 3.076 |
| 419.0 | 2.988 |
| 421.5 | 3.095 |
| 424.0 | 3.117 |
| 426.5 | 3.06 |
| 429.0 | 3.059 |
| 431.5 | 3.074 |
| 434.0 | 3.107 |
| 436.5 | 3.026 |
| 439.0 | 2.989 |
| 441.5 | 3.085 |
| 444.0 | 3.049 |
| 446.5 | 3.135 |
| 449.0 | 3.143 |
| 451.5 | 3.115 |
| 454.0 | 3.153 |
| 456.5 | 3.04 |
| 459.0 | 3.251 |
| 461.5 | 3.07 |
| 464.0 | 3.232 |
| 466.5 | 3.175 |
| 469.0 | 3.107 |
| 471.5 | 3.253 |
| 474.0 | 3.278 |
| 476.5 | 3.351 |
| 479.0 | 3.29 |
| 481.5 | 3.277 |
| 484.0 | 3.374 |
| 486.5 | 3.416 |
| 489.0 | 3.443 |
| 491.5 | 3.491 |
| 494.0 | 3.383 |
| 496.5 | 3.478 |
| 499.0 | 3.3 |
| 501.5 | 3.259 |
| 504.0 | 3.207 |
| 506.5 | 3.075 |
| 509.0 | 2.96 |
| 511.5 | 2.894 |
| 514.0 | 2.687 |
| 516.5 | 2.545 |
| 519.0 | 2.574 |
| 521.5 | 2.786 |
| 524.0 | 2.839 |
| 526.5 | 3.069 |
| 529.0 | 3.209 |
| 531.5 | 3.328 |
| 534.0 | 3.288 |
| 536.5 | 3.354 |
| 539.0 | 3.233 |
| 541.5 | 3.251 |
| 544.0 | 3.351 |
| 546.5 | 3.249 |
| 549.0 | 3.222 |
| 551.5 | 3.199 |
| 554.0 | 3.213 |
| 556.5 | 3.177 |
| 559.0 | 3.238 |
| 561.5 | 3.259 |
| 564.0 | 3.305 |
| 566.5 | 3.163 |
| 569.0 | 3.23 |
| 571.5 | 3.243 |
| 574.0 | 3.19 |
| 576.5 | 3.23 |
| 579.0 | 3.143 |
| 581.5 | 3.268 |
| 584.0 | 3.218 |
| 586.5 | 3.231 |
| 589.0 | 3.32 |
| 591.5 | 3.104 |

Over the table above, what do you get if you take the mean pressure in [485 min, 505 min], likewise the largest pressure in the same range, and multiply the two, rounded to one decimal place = 11.8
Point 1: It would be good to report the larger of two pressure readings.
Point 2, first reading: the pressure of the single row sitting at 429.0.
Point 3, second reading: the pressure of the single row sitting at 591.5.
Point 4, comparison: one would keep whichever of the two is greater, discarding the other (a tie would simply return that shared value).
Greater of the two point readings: 3.10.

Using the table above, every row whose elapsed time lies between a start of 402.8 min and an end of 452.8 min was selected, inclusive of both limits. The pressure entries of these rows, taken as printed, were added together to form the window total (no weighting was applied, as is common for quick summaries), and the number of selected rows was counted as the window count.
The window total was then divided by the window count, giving 3.09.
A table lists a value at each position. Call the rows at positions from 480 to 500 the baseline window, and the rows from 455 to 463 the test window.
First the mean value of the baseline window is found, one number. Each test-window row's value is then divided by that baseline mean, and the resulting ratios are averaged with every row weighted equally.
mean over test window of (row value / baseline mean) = 0.92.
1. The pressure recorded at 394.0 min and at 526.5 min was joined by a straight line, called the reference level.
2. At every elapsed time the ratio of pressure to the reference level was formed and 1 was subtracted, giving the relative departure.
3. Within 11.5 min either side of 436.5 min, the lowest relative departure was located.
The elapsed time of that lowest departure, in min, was 439.0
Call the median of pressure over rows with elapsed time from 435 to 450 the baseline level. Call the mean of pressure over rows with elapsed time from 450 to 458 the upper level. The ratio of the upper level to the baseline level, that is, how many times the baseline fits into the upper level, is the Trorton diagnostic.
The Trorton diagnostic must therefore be 1.01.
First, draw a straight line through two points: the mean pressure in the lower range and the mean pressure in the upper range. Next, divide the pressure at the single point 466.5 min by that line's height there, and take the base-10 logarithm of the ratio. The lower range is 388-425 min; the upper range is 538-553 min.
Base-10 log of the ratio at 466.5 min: -0.0014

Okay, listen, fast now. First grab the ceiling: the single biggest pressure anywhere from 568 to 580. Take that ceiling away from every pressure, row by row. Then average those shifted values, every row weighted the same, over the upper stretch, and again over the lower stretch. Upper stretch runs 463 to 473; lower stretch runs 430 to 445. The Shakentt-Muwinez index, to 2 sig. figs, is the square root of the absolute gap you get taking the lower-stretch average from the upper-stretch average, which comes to 0.37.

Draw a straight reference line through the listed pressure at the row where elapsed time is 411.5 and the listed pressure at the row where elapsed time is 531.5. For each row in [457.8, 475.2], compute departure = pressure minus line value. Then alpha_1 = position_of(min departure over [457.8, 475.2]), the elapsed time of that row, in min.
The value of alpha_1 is 461.5 min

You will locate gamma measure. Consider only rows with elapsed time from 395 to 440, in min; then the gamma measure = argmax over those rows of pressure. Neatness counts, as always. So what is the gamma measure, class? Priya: 401.5 min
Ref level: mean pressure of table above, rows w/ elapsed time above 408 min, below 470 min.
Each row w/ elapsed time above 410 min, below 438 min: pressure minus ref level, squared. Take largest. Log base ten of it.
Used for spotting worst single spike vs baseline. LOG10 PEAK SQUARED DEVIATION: -1.9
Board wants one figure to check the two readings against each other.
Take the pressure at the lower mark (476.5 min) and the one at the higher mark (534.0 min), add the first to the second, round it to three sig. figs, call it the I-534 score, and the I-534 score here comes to 6.64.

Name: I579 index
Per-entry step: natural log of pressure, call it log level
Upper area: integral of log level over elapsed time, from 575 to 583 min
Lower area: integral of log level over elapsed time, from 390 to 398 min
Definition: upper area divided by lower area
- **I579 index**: 1.01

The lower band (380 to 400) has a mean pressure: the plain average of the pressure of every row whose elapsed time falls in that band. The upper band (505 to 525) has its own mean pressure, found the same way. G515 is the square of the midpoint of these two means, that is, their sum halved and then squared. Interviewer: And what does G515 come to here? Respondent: 8.5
